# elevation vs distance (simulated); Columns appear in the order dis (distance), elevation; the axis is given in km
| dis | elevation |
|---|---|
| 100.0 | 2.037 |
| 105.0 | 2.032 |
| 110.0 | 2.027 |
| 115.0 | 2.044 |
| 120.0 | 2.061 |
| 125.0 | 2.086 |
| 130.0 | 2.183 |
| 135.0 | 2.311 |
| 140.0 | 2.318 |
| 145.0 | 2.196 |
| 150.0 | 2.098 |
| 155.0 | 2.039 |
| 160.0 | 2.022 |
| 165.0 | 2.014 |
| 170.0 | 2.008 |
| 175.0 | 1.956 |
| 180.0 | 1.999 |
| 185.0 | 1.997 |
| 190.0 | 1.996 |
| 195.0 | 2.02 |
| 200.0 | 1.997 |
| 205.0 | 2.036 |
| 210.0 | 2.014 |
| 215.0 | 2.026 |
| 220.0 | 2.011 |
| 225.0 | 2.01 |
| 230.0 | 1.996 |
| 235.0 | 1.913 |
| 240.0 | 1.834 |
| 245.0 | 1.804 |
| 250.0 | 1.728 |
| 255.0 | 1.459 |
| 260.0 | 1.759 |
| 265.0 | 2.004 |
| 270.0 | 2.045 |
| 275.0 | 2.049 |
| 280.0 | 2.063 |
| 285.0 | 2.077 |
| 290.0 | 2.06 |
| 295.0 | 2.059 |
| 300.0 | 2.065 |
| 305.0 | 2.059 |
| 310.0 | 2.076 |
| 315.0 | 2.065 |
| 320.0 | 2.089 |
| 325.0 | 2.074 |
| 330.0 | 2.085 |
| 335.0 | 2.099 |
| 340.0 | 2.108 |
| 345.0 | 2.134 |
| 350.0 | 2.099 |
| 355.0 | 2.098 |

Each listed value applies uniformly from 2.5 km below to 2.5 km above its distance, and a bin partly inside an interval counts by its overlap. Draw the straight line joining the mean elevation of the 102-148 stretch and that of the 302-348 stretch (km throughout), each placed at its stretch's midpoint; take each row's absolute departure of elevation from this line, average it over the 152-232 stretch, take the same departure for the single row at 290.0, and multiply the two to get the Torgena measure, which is 0.00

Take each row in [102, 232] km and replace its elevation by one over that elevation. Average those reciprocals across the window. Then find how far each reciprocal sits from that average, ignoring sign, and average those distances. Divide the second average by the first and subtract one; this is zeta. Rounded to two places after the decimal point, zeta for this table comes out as -0.97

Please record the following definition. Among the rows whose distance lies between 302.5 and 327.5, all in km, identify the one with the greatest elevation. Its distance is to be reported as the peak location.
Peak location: 320.0 km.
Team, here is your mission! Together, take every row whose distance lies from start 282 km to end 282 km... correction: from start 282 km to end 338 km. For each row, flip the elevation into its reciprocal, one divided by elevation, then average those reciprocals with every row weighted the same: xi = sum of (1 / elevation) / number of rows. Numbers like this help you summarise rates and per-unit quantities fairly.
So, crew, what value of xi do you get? 0.48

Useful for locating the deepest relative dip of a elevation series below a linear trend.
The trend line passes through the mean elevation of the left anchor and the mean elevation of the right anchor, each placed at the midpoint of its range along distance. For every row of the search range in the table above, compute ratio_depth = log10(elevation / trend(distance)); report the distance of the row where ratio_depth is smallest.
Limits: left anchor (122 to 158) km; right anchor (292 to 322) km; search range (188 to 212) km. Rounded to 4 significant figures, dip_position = 190.0 km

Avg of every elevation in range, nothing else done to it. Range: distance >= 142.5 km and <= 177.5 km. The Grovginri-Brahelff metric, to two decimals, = 2.05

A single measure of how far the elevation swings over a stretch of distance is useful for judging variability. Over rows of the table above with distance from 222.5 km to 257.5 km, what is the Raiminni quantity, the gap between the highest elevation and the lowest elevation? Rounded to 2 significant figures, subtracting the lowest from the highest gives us 0.55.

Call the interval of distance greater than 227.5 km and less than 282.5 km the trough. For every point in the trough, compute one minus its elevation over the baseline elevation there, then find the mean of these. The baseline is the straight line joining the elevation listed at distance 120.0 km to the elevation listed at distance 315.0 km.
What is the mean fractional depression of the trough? 0.090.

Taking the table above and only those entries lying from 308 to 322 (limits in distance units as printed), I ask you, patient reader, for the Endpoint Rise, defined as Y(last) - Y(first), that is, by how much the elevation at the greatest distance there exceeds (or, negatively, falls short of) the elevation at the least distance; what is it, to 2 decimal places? 0.01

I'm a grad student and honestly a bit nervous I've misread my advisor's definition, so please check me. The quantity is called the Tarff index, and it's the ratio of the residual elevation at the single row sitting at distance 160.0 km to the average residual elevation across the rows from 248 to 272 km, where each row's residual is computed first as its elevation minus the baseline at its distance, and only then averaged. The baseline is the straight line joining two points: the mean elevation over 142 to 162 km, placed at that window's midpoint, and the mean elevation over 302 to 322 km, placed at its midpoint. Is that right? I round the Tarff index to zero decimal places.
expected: 0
